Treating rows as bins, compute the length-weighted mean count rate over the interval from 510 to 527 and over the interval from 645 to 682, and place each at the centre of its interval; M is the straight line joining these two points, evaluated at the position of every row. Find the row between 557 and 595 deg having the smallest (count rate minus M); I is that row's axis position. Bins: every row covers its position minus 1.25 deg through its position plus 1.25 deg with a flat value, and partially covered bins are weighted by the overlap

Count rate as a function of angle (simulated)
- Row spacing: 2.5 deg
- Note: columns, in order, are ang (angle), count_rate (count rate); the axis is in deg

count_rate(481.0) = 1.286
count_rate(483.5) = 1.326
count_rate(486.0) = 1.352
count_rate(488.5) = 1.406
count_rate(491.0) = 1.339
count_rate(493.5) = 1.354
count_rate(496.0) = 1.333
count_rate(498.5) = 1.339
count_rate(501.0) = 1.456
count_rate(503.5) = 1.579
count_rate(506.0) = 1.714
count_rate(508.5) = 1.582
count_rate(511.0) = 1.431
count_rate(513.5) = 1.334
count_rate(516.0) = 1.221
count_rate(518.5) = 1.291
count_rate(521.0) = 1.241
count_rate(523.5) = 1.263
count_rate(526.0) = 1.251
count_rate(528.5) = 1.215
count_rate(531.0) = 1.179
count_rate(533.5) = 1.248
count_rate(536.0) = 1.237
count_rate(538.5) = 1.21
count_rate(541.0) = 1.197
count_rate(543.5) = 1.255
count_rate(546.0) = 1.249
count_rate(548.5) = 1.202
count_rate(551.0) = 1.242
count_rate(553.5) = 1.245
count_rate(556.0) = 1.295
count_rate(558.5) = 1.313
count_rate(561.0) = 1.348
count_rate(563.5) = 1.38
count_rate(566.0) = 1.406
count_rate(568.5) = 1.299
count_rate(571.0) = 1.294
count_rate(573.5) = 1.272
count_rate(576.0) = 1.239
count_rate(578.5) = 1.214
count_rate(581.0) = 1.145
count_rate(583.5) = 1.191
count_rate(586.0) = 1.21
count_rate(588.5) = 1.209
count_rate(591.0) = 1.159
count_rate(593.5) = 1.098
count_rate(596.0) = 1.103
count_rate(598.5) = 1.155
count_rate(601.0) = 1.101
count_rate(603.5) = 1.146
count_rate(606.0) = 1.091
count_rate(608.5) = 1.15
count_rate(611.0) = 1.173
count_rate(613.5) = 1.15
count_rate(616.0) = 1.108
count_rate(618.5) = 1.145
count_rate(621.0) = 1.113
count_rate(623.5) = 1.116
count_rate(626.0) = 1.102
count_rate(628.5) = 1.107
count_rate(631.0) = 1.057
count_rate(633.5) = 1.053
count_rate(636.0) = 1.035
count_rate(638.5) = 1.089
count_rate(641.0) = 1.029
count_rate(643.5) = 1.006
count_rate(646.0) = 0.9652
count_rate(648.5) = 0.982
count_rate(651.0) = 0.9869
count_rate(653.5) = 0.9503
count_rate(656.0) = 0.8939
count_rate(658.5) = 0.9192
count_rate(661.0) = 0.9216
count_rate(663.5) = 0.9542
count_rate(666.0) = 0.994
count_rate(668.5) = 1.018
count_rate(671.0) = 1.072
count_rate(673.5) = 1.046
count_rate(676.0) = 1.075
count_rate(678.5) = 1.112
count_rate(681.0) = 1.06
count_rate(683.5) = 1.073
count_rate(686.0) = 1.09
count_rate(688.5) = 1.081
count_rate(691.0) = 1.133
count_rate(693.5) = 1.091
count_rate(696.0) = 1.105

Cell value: 593.5 deg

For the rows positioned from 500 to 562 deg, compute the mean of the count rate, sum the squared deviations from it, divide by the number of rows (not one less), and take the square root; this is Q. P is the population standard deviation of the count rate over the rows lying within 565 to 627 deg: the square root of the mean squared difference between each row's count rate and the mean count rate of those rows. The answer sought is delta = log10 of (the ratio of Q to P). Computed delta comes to 0.25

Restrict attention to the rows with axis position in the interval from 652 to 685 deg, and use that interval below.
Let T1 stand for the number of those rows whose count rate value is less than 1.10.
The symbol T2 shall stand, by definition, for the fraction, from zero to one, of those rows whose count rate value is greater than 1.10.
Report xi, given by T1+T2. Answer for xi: 12.1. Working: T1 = 12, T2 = 0.08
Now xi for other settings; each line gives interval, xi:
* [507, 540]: 1.0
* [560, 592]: 1.0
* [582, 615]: 2.8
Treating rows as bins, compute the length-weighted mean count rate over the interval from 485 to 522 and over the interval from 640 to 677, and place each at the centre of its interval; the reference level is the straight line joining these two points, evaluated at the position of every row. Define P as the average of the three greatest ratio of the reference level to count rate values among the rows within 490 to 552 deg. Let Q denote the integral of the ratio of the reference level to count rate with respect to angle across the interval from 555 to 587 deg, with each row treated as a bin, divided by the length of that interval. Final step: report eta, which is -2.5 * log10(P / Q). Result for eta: -0.16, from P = 1.11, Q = 0.96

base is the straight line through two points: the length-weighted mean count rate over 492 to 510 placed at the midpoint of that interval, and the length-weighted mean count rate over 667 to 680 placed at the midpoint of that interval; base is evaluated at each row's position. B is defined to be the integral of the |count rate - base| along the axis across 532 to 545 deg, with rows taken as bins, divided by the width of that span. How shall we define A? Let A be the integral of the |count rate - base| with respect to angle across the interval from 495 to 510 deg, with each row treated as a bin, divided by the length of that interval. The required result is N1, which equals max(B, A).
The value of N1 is 0.16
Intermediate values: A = 0.13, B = 0.16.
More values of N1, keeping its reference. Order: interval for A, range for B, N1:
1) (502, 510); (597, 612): 0.15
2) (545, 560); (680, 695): 0.09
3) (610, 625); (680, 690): 0.06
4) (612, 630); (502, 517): 0.14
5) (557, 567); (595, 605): 0.11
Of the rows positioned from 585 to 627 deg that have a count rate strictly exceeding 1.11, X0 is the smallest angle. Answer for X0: 586.0 deg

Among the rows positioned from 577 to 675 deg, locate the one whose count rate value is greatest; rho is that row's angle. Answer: 578.5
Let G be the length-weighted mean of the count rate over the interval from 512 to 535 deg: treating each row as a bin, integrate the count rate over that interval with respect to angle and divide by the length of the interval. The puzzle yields 1.25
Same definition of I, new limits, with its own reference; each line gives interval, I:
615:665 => 656.0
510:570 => 531.0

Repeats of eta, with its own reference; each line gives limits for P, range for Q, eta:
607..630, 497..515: -0.04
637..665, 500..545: -0.06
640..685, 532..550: -0.02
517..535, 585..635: -0.12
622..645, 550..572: -0.07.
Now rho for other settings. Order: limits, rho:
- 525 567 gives 566.0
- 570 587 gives 571.0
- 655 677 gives 676.0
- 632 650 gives 638.5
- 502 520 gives 506.0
